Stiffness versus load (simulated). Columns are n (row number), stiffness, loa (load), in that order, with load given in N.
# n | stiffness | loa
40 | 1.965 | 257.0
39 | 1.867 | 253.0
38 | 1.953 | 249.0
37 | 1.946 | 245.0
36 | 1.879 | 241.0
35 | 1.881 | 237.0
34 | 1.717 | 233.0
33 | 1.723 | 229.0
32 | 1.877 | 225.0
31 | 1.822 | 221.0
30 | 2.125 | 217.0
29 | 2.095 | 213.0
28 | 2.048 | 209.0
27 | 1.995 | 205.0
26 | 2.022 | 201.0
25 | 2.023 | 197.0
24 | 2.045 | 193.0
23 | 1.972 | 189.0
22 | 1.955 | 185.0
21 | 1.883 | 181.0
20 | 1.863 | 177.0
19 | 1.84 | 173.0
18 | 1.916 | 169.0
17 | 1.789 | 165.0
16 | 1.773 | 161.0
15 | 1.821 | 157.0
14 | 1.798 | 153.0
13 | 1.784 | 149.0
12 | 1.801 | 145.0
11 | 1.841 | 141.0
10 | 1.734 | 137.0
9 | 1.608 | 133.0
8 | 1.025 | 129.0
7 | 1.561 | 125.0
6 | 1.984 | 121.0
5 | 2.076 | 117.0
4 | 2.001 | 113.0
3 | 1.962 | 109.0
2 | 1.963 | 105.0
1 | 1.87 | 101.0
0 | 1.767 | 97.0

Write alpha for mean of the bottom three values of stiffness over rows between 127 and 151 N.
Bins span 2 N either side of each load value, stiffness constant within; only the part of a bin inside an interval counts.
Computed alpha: 1.46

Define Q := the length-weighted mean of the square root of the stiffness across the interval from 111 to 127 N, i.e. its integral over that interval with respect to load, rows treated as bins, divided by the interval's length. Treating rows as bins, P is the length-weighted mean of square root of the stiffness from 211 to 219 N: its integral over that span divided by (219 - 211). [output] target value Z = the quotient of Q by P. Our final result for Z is 0.95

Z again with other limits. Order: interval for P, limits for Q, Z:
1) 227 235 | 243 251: 1.06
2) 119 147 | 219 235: 1.04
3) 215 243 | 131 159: 0.98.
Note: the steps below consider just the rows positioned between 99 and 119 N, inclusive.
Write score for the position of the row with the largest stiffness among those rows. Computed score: 117.0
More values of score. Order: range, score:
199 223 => 217.0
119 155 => 121.0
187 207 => 193.0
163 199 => 193.0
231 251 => 249.0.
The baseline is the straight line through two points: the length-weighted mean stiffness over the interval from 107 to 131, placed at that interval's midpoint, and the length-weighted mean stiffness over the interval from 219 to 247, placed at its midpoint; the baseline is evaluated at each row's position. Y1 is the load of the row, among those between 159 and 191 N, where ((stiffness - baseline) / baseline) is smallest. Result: 161.0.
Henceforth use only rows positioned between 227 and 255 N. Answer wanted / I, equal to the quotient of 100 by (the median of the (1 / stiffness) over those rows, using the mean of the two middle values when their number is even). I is 188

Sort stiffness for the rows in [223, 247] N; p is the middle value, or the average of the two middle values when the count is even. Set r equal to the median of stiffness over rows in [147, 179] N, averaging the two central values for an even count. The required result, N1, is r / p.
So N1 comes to 0.96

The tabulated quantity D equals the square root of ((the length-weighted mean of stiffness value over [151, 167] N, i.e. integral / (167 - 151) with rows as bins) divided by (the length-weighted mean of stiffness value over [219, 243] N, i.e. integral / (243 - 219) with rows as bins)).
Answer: 0.99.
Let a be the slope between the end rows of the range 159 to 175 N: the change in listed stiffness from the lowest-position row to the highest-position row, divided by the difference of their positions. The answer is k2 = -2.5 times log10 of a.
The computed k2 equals 5.6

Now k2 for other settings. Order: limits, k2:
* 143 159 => 6.9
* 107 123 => 6.8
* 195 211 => 6.7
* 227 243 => 4.7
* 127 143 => 2.9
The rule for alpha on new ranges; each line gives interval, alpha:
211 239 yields 1.75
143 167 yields 1.78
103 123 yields 1.97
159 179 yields 1.80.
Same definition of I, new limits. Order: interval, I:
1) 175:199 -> 196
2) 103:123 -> 198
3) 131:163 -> 179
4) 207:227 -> 205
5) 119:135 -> 158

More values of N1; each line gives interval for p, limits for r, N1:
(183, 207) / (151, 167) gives 0.89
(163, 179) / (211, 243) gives 1.01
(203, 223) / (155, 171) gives 0.88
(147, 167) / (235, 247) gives 1.05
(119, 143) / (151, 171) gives 1.08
